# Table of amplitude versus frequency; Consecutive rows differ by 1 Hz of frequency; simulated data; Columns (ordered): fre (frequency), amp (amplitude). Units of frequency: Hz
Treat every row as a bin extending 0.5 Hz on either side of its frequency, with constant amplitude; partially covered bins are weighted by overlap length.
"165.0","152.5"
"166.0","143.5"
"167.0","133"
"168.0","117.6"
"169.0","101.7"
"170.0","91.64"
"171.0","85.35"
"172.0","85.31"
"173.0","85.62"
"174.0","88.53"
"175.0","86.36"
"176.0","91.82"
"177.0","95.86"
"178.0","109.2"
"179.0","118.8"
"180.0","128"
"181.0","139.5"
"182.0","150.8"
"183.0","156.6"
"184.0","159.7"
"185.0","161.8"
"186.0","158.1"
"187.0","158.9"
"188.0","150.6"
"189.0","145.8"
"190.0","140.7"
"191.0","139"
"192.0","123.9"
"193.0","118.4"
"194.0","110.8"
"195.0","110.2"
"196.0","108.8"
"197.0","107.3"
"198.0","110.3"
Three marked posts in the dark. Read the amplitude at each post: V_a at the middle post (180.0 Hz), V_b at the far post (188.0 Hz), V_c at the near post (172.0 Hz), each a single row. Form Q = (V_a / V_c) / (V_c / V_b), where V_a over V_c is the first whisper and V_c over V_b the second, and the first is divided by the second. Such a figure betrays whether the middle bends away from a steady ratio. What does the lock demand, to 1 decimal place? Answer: 2.6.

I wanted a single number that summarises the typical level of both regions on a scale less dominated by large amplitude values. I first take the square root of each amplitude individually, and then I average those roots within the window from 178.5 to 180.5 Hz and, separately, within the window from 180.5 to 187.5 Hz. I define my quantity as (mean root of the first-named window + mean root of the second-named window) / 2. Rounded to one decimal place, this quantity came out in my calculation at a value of 11.8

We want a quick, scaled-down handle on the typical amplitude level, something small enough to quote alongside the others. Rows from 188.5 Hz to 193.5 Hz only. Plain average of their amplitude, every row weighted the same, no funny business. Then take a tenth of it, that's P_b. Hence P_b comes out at 13.4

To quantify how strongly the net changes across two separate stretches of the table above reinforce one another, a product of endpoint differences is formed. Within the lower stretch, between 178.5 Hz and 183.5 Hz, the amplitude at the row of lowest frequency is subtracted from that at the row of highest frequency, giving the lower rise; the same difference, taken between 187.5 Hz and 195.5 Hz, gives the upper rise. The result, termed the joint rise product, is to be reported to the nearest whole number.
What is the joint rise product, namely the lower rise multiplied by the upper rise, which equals -1527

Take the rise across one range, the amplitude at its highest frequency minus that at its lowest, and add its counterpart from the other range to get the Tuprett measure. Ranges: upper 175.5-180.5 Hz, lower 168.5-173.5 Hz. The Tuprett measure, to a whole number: 20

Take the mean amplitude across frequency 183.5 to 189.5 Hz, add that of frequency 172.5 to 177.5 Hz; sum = 245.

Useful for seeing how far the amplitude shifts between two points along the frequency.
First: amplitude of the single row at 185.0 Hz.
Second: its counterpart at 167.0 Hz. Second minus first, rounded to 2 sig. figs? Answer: -29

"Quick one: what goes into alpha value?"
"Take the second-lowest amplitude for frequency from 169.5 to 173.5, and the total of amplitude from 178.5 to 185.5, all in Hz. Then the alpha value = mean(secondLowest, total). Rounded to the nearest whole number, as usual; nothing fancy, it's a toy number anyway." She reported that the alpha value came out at 550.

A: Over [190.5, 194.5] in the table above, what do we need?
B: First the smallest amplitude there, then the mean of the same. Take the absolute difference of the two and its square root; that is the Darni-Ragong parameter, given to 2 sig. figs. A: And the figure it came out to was 3.5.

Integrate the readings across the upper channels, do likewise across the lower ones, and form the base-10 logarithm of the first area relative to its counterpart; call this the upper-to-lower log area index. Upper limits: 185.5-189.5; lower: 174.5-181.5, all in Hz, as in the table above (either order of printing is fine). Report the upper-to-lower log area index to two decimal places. -0.10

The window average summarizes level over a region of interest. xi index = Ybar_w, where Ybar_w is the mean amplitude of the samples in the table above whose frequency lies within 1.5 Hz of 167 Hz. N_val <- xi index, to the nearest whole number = 131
